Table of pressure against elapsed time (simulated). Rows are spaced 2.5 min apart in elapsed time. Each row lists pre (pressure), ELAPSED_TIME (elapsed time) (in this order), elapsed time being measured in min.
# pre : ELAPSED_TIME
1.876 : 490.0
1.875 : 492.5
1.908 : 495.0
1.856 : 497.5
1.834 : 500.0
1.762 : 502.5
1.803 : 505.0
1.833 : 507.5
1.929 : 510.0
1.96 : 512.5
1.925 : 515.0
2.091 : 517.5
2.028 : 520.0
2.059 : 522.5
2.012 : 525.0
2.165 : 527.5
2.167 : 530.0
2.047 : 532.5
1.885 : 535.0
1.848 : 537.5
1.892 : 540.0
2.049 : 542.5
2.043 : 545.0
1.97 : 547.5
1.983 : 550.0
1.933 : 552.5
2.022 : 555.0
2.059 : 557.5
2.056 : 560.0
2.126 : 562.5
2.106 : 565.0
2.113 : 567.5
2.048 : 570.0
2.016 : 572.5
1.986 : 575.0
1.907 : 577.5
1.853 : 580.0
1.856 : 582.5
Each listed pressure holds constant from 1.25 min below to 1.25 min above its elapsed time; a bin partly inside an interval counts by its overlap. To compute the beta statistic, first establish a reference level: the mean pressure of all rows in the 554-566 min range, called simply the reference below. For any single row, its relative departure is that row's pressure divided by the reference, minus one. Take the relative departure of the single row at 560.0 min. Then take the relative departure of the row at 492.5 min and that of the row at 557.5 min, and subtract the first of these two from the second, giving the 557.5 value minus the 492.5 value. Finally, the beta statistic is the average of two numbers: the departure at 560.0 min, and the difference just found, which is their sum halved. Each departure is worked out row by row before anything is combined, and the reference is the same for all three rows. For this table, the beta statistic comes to 0.040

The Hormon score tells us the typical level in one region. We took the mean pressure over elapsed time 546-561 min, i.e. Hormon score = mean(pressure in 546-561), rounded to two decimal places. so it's 2.00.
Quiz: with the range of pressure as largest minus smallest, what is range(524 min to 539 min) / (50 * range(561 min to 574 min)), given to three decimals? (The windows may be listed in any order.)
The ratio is 0.058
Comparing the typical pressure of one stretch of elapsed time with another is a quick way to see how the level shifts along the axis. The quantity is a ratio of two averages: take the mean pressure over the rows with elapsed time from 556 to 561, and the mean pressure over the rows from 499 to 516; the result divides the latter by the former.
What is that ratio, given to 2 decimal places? 0.91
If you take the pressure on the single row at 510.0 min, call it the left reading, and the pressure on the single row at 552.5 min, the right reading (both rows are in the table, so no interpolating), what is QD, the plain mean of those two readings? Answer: 1.93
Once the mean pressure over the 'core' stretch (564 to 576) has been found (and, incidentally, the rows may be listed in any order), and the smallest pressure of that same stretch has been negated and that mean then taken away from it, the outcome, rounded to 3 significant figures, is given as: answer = -4.04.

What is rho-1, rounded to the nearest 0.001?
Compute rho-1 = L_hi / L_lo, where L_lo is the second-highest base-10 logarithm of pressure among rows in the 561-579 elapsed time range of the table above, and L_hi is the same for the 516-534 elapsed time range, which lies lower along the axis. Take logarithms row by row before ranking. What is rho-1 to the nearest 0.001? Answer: 1.032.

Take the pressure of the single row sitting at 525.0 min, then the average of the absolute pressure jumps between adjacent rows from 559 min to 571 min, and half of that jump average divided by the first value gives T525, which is 0.0101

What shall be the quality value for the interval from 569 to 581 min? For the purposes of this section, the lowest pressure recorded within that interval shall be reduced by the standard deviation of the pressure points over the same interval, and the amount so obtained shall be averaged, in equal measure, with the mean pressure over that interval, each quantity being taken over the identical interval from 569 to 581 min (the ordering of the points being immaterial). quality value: 1.87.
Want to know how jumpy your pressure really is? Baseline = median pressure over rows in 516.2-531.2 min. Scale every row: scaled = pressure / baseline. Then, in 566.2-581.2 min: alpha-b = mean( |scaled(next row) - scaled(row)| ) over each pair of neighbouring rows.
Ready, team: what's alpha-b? 0.025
